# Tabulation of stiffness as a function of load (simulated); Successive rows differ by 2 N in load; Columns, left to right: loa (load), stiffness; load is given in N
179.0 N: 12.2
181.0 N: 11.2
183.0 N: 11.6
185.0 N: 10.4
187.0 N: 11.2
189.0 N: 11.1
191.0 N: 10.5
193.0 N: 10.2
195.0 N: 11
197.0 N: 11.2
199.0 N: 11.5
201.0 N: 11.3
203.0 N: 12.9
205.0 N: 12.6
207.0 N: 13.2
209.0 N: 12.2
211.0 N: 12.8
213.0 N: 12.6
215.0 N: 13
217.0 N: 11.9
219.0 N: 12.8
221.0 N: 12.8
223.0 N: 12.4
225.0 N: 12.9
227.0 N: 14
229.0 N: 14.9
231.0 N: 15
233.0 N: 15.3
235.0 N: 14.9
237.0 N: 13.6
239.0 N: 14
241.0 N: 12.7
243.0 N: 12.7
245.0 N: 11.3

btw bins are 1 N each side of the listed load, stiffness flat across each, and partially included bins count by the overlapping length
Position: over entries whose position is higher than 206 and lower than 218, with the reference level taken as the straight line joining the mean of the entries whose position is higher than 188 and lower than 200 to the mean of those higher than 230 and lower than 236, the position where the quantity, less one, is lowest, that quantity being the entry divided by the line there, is 217.0 N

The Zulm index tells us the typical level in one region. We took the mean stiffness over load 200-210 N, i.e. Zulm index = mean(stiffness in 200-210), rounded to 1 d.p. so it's 12.4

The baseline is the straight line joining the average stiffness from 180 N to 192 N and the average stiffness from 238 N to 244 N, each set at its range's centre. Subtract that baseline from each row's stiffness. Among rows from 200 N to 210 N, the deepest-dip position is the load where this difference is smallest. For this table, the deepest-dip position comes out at 201.0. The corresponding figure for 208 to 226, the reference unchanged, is 217.0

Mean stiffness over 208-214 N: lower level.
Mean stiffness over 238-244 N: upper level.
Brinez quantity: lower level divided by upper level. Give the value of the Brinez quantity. 0.95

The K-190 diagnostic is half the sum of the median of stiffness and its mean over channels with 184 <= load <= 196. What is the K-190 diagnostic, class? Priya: 10.7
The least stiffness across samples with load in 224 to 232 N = 12.9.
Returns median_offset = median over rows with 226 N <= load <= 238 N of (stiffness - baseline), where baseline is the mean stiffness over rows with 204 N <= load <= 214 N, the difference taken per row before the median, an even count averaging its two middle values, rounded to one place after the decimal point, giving 2.2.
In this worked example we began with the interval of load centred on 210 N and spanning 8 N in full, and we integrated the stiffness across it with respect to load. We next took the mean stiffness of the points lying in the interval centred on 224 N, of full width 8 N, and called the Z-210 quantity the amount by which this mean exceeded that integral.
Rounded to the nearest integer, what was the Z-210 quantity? -89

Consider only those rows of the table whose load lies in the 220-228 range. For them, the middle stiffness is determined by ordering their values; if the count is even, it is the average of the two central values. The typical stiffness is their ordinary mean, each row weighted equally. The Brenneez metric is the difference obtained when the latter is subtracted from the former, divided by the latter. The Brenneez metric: -0.013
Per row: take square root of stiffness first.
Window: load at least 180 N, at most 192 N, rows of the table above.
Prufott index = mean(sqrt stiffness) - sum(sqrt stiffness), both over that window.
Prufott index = -16.6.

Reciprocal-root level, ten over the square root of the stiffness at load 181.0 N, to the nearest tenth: 3.0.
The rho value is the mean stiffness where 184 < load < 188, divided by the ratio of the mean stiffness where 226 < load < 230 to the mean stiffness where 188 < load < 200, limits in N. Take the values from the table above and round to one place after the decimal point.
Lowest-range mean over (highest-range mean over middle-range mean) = 8.2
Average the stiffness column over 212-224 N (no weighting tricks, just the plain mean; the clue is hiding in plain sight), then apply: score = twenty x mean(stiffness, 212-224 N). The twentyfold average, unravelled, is 252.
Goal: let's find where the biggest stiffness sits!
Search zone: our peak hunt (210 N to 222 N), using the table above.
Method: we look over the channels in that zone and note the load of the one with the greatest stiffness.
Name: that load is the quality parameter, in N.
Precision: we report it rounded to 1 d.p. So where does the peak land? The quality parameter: 215.0 N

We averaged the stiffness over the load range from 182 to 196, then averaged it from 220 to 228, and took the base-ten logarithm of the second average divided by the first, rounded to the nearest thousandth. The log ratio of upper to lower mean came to 0.079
